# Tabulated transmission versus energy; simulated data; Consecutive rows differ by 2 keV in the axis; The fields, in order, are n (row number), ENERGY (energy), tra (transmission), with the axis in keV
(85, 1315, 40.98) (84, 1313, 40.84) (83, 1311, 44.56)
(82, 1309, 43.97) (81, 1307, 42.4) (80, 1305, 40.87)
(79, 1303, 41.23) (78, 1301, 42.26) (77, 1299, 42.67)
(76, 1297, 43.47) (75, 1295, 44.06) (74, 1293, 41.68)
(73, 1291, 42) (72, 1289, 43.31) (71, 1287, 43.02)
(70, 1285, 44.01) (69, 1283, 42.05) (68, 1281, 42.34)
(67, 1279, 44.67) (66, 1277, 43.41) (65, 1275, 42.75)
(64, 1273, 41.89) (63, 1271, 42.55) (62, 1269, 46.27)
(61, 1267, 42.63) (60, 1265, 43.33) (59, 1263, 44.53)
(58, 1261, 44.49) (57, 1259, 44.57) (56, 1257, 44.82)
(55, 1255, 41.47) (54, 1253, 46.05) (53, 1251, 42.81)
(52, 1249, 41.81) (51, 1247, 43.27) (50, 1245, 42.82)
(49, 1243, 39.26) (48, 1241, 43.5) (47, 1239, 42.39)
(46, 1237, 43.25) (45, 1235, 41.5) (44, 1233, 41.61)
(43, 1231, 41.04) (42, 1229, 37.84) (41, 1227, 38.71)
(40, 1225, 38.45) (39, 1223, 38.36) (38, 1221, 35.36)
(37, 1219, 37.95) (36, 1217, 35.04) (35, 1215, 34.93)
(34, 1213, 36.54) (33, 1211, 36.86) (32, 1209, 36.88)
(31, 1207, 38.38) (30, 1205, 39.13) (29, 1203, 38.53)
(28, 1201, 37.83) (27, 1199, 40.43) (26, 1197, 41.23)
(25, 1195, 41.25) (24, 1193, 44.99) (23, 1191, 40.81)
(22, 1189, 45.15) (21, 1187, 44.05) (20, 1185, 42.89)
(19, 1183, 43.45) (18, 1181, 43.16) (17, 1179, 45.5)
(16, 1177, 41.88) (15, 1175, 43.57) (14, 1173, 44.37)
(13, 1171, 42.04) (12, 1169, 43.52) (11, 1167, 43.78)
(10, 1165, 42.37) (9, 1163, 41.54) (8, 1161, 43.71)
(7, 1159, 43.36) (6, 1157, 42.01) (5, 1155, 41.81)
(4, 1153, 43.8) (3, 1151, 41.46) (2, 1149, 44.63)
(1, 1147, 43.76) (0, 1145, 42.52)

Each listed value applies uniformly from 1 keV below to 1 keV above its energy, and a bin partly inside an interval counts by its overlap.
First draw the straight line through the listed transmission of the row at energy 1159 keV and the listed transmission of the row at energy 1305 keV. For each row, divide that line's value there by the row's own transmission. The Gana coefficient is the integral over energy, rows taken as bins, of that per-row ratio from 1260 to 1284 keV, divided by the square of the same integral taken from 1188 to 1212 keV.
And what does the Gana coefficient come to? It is 0.035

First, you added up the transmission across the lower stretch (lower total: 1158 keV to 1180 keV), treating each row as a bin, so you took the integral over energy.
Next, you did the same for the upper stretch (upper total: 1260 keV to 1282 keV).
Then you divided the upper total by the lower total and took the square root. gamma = 1.00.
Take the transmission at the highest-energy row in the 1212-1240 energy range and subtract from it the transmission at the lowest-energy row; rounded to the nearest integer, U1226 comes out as 6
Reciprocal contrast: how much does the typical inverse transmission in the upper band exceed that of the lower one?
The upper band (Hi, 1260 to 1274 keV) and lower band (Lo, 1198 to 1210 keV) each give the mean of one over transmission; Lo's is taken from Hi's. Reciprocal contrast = -0.0031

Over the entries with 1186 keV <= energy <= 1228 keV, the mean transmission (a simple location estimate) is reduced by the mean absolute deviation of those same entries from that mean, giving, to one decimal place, 36.8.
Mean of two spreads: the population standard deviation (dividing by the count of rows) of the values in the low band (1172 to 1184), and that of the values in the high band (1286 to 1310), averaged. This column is 1.0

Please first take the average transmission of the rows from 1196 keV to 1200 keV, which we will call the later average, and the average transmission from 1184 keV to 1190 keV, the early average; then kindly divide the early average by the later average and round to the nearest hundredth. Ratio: 1.08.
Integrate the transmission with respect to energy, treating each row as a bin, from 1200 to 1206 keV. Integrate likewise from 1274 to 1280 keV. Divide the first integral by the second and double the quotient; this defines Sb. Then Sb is 1.77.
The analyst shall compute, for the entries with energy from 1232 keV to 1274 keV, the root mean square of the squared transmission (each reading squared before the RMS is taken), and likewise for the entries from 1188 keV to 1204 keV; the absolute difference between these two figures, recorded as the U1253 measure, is 142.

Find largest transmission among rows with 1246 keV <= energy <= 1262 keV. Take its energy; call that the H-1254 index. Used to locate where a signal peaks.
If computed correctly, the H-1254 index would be 1253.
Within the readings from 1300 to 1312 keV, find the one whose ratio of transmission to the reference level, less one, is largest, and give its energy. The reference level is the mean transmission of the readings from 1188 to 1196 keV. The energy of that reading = 1311 keV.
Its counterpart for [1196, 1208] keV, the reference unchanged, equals 1197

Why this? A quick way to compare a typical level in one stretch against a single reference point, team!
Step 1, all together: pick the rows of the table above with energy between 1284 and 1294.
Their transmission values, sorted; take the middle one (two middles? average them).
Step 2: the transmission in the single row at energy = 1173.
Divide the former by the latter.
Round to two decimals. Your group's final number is 0.97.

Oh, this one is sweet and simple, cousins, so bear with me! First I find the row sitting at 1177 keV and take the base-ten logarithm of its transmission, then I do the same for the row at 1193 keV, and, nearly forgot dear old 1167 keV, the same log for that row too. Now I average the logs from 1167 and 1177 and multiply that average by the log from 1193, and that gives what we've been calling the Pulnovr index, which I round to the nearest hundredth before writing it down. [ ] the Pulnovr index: 2.70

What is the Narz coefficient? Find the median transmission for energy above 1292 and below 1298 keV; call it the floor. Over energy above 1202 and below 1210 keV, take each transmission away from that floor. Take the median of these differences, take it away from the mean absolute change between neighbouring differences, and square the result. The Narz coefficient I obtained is 16.5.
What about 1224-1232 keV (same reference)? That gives 11.9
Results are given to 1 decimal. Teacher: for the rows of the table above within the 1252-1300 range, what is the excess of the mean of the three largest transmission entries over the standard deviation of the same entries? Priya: 44.4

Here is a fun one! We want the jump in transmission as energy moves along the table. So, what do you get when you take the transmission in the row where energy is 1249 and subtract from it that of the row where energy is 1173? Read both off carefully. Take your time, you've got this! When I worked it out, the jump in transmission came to -2.6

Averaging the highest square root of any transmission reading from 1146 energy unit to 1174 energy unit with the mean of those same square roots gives 6.62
